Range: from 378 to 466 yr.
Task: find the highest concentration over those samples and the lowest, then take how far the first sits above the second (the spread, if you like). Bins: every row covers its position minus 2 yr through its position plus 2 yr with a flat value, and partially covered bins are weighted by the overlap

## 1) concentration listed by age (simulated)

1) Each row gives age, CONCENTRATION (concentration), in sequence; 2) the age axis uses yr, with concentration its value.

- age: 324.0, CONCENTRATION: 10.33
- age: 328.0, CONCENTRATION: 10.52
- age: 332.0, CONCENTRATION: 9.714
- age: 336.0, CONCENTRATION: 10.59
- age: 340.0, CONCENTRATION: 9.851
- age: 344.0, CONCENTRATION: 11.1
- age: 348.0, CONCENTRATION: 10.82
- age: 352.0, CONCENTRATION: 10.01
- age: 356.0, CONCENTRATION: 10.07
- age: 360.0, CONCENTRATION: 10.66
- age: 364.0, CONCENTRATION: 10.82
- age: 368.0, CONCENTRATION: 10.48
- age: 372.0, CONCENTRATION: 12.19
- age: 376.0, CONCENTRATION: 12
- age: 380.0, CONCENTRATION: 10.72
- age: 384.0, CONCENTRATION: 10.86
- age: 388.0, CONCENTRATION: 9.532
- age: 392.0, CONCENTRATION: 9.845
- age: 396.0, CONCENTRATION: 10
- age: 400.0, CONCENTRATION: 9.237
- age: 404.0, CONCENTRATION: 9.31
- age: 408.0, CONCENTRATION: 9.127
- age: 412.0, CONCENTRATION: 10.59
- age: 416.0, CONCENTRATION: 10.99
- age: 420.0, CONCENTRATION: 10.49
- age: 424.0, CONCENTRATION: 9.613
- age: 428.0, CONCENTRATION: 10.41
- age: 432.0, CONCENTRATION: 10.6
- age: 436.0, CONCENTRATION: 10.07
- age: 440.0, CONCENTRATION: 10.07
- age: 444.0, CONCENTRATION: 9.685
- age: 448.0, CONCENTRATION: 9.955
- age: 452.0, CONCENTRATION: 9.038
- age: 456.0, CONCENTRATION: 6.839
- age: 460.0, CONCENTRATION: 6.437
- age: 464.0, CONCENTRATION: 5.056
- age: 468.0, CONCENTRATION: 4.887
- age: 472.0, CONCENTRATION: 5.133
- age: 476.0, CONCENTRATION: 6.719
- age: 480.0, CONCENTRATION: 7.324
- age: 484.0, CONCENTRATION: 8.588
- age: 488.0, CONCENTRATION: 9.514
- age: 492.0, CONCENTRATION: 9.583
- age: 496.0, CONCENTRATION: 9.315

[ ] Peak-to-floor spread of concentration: 5.9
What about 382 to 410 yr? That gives 1.7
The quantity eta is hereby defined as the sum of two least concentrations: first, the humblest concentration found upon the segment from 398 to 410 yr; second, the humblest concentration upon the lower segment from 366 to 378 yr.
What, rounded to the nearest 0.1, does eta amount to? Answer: 19.6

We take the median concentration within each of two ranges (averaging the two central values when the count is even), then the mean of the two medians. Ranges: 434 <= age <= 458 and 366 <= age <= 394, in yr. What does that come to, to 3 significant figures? 10.3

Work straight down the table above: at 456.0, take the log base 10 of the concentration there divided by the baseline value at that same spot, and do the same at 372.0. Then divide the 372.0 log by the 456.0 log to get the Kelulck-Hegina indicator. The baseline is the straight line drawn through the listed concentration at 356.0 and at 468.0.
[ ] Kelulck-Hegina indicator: 1.17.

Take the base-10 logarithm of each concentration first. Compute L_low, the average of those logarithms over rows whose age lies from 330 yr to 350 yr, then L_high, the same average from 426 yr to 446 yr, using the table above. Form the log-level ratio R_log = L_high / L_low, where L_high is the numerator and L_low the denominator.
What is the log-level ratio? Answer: 0.99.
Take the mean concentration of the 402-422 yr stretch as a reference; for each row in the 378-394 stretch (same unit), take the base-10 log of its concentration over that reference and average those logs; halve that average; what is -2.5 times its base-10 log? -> 6.5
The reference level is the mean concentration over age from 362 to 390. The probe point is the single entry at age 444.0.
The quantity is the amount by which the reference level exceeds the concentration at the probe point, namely 1.3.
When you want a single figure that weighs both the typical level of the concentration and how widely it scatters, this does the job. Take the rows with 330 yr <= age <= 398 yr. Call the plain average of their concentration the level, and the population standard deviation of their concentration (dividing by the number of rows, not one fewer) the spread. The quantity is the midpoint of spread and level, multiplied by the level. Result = 59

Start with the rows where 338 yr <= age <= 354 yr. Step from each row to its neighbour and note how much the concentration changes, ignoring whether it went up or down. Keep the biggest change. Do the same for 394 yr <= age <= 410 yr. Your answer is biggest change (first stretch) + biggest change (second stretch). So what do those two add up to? 2.01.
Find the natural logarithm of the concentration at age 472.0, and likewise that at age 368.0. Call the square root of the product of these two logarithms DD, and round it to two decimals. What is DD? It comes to 1.96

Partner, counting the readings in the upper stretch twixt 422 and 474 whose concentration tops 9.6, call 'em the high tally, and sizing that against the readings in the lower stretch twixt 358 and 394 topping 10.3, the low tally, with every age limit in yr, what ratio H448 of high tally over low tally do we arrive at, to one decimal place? 1.0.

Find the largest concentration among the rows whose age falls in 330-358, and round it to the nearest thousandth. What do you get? 11.100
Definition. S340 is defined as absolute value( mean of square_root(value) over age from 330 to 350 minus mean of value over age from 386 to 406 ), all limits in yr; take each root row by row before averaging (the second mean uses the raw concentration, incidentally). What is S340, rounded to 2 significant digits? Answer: 6.4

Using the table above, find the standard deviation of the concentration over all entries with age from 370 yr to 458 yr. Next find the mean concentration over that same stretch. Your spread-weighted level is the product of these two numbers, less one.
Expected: 10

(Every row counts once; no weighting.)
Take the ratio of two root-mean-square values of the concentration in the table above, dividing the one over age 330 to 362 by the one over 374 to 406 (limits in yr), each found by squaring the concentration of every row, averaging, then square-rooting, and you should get 1.01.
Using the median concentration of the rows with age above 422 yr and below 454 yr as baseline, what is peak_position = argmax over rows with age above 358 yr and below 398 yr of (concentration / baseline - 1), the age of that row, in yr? 372.0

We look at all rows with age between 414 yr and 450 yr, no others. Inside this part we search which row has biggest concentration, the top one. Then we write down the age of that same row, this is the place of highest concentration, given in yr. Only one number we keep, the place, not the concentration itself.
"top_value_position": 416.0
